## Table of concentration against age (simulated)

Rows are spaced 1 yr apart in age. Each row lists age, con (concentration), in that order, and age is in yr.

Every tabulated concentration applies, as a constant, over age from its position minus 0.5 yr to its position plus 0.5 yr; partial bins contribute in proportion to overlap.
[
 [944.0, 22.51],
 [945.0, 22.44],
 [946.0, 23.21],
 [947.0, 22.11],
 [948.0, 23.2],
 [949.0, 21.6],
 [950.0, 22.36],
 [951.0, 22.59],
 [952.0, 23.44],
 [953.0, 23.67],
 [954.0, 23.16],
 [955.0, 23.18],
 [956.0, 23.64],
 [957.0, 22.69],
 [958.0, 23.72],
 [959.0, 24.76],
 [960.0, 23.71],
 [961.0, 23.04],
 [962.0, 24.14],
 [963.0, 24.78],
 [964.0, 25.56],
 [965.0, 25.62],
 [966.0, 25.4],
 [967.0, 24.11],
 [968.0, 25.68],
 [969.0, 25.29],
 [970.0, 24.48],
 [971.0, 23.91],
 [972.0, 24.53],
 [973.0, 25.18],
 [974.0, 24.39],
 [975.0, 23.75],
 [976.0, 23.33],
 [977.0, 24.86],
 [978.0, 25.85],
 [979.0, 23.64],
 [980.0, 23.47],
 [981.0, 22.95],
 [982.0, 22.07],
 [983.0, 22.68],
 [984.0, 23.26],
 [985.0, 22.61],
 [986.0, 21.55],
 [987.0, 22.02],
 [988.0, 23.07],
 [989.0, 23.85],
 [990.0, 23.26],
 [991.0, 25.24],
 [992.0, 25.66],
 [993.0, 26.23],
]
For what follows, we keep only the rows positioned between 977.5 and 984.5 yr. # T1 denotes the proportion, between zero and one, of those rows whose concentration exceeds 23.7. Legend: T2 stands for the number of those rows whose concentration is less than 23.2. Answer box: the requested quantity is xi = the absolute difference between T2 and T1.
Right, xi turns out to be 2.9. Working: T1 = 0.14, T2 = 3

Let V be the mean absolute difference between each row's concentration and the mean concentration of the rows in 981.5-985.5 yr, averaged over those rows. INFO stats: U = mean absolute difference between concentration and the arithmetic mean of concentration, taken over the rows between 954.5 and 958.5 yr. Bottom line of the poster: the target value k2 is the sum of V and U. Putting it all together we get 0.69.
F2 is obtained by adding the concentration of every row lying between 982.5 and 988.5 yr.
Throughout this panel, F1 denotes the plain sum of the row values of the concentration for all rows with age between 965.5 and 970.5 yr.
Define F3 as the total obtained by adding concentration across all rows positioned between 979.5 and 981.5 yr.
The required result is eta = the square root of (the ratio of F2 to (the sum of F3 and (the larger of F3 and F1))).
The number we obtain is 0.89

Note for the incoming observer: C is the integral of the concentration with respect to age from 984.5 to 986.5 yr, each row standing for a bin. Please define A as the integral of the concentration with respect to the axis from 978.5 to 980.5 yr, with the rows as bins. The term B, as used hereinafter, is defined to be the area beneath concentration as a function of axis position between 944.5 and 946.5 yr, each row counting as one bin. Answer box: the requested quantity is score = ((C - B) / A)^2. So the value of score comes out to 0.001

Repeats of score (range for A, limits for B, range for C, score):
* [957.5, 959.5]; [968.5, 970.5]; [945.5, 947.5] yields 0.008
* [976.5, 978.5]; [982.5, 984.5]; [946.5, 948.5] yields 0.000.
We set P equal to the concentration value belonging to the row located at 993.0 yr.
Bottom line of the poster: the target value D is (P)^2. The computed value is 688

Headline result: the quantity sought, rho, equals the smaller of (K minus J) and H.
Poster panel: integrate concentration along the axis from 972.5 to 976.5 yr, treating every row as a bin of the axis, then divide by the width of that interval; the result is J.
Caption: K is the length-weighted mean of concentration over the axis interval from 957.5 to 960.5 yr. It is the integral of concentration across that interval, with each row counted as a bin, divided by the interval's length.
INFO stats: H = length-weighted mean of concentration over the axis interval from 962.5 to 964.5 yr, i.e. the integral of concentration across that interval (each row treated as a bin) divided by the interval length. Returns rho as -0.1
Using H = 25.2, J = 24.2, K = 24.1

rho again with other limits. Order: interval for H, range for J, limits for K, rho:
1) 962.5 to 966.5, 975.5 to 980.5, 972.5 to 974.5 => 0.6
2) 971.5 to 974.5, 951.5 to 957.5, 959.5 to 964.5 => 0.9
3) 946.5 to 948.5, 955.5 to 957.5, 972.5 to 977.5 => 1.1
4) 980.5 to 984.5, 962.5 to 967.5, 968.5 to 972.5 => -0.5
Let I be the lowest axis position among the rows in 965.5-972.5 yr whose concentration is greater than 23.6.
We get 966.0 yr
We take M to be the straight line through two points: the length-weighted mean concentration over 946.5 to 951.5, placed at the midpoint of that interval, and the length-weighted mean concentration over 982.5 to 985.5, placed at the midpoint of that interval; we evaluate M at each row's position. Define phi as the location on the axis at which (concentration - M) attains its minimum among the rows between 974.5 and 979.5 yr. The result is 976.0 yr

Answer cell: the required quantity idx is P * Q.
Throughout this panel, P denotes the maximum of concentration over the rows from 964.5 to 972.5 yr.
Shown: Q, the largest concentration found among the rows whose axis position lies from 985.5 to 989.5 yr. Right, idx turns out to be 612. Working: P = 25.68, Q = 23.85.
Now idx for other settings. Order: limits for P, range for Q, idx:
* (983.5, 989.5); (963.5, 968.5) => 612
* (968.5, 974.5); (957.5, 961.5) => 626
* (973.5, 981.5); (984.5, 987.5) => 584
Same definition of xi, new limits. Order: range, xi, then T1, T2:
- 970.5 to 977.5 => 0.9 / 0.86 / 0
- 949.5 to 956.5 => 4.0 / 0.00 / 4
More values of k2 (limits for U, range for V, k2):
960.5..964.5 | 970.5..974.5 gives 1.14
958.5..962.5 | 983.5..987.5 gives 1.11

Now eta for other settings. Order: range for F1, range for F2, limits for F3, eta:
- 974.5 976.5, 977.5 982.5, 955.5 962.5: 0.60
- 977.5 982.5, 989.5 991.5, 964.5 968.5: 0.47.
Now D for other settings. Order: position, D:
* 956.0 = 559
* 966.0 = 645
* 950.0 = 500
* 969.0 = 640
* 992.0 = 658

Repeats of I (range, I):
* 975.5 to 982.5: 977.0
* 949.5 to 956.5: 953.0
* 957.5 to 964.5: 958.0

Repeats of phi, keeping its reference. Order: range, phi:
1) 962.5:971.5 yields 971.0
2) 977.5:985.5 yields 982.0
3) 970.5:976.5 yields 976.0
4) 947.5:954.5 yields 949.0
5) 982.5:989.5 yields 986.0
